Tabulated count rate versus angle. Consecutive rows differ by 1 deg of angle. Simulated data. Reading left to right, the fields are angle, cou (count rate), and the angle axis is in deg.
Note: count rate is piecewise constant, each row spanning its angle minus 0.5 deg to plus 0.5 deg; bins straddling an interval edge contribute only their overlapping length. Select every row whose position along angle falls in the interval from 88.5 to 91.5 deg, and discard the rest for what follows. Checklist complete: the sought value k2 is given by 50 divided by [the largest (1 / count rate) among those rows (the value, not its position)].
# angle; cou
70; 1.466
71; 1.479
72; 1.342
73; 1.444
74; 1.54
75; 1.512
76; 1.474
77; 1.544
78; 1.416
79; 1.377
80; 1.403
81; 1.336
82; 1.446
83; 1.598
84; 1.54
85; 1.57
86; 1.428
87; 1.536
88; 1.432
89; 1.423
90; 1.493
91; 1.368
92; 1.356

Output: 68.4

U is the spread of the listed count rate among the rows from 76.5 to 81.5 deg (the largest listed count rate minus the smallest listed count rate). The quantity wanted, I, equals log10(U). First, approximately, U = 0.208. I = -0.68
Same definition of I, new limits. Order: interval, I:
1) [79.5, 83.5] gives -0.58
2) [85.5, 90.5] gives -0.95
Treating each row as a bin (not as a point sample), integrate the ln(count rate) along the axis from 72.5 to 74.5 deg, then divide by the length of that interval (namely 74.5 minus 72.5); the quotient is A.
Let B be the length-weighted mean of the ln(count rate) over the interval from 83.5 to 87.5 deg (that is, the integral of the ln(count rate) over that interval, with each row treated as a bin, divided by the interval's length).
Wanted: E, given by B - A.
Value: 0.02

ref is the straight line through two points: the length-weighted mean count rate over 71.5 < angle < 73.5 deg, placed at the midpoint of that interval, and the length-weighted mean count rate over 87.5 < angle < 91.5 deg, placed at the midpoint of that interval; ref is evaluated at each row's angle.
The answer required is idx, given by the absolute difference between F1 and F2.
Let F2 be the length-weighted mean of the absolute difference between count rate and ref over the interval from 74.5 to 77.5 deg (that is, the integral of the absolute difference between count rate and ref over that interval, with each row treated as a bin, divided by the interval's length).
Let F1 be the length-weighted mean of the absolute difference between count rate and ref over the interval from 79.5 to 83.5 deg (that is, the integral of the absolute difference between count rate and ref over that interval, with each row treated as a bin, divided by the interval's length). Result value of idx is 0.04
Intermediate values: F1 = 0.07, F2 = 0.110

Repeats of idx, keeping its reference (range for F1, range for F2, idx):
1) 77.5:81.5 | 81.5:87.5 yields 0.07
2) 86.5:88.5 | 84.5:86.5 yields 0.02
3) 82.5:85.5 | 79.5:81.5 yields 0.11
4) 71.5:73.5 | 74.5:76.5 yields 0.04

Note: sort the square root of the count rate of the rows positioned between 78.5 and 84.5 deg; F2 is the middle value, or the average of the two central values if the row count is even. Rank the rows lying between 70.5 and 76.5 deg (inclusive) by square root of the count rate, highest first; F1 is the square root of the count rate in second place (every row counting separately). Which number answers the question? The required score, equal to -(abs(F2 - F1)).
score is -0.036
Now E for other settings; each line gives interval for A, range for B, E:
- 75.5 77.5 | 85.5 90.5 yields -0.03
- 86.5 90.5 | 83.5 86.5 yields 0.03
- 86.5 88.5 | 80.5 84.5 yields 0.00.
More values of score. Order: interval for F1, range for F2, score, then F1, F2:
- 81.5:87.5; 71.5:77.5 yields -0.031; 1.25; 1.22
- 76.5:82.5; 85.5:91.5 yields -0.007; 1.20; 1.20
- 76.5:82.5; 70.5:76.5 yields -0.013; 1.20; 1.22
